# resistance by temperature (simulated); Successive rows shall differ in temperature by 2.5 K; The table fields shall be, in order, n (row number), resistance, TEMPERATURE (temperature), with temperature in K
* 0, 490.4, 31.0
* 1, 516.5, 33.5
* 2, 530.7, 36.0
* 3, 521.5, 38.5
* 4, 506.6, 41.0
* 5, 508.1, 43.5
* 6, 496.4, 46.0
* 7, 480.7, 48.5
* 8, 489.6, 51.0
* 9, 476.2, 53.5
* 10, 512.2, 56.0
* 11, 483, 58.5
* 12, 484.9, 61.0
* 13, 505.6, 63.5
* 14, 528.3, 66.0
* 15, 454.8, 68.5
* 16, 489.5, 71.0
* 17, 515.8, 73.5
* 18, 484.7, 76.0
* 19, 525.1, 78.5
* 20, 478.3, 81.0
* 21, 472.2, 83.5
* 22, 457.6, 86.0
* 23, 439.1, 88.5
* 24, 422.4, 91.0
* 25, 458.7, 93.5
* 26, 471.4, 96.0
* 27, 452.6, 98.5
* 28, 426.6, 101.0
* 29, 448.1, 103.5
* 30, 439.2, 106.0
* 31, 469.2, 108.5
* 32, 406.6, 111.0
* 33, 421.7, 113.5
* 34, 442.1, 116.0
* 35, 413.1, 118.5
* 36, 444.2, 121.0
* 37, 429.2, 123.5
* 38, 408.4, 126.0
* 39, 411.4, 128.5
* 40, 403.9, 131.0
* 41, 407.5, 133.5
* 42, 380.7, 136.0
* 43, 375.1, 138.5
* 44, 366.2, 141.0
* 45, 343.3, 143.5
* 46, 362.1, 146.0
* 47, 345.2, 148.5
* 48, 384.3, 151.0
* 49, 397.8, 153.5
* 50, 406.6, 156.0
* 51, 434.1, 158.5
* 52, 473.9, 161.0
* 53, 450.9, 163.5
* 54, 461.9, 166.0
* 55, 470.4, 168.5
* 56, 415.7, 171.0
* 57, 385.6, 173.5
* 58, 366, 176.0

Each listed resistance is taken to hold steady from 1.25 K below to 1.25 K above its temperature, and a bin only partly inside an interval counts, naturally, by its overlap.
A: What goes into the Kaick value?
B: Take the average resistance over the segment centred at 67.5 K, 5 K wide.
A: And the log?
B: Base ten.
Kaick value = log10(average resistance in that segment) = 2.69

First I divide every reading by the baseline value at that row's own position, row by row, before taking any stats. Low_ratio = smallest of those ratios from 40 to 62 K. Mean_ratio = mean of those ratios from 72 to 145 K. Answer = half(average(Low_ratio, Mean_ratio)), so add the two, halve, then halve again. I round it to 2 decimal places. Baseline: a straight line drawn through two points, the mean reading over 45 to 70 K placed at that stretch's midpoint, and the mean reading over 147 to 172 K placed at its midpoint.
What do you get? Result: 0.48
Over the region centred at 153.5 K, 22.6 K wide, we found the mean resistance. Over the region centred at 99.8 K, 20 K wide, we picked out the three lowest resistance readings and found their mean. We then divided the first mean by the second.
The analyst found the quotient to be 0.931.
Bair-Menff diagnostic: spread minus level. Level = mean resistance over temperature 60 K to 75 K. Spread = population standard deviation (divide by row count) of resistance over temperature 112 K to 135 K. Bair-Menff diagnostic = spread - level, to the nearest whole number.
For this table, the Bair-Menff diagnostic -482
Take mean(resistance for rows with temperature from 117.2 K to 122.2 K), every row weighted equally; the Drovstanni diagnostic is 429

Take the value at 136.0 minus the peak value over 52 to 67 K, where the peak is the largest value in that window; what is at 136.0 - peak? -148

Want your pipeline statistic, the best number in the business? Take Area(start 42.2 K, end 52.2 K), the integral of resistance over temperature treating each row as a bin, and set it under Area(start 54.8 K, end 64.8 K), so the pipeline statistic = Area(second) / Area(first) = 1.01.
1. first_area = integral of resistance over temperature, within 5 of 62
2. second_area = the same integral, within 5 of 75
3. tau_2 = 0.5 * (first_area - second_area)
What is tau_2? -17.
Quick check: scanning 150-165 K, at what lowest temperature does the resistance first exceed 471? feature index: 161.0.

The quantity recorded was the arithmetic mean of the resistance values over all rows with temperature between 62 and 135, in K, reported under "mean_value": 453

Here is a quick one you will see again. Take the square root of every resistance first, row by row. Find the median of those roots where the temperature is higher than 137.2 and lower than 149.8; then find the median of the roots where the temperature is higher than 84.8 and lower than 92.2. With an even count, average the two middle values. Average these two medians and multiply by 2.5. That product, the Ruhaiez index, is 50.0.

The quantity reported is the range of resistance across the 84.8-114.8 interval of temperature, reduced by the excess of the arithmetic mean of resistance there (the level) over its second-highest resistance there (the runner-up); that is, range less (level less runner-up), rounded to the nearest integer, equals 91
